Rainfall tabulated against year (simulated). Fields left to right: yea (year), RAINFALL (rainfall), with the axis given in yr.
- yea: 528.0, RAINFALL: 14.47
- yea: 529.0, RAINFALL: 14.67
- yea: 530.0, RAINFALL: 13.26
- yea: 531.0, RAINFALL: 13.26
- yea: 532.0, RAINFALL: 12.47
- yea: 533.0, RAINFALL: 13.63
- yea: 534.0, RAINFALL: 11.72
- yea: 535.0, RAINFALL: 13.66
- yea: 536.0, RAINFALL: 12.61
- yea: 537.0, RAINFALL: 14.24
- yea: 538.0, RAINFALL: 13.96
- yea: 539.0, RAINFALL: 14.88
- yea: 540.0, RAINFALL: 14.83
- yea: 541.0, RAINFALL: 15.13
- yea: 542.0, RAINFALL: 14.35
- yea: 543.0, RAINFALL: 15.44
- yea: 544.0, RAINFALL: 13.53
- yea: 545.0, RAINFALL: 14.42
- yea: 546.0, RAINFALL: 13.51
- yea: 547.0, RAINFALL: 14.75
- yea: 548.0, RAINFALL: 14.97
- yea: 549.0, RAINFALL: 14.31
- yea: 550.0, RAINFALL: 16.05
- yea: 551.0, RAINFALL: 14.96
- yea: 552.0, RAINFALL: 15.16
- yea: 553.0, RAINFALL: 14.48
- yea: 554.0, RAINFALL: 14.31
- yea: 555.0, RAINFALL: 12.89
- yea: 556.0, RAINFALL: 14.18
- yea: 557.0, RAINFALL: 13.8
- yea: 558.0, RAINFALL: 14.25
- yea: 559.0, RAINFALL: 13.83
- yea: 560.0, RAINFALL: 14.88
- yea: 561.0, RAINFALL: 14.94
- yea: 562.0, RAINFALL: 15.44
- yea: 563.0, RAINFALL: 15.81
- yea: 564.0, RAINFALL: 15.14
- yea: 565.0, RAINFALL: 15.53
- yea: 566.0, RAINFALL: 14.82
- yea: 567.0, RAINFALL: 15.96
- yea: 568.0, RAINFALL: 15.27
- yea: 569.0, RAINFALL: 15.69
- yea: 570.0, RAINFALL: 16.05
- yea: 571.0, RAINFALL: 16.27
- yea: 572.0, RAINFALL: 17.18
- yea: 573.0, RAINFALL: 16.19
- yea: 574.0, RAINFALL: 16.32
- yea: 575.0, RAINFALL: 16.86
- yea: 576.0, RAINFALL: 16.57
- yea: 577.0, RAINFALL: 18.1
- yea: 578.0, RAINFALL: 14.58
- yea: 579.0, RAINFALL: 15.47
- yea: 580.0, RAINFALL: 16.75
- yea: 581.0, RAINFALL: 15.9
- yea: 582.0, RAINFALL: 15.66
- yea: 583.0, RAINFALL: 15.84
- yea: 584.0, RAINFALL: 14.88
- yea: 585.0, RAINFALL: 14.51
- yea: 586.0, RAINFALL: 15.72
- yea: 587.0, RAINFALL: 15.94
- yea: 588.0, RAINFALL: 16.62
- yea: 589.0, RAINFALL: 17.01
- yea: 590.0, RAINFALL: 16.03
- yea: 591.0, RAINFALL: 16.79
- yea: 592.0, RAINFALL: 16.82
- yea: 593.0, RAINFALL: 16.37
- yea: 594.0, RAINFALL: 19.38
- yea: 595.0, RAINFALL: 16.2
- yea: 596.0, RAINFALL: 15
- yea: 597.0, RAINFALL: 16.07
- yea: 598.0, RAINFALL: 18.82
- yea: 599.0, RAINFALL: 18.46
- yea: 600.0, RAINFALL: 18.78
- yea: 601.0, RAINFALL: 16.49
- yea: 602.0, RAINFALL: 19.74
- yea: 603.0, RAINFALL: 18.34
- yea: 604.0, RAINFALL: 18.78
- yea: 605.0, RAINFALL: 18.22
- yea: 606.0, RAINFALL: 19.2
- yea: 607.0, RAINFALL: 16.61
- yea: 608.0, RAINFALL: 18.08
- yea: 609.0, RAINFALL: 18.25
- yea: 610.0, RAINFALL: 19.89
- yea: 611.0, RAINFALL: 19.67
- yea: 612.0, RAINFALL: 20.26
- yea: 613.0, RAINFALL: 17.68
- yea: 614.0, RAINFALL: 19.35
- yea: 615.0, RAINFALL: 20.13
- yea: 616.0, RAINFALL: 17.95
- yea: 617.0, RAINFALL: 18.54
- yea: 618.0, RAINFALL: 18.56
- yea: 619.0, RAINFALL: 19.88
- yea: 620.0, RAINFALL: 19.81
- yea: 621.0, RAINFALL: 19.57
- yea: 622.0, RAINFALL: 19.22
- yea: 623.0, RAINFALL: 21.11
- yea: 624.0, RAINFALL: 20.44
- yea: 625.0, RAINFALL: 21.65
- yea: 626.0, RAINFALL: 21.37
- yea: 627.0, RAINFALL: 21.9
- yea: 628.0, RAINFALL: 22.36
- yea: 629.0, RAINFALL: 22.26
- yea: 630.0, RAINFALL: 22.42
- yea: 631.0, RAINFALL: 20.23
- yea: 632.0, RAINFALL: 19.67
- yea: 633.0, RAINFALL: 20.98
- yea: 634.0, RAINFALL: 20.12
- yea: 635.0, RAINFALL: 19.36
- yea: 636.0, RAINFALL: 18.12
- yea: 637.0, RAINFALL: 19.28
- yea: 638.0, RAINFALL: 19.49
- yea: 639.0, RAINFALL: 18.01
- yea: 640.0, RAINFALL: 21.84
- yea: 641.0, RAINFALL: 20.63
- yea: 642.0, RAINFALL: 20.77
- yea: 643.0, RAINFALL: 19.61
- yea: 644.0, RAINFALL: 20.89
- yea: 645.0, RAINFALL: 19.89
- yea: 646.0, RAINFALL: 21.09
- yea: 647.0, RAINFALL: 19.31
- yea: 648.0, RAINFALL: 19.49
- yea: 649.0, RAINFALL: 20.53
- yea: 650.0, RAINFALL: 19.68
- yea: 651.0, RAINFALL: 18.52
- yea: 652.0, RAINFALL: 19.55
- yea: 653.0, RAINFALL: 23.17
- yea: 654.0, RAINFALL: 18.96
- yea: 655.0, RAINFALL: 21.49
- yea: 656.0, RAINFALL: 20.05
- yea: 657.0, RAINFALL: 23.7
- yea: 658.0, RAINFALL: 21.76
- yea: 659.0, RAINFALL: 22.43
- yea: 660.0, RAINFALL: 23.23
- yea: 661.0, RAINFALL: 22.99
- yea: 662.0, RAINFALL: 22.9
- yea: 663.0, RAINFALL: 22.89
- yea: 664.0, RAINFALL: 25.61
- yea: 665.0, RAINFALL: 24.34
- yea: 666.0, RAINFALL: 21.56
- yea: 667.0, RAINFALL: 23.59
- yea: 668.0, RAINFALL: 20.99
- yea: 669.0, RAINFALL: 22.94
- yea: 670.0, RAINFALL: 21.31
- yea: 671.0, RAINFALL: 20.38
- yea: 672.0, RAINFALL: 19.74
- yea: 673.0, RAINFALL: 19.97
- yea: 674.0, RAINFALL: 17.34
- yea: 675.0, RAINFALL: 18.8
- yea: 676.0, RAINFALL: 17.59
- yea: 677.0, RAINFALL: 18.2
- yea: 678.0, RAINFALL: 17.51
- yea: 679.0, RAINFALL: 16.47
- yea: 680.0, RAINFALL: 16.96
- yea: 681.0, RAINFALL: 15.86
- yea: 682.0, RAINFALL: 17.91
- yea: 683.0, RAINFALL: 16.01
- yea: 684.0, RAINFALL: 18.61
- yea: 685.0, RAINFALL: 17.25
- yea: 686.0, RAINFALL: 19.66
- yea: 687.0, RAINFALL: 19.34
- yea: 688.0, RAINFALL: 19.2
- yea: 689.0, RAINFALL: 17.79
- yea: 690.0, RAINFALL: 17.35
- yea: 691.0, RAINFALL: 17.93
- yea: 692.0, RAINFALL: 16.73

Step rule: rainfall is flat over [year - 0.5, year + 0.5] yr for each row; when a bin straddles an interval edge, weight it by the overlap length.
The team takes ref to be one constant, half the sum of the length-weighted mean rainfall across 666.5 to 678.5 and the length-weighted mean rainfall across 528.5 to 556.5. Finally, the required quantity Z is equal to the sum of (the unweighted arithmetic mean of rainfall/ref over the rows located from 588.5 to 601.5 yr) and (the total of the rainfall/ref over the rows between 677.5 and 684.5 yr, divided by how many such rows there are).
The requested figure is 2.01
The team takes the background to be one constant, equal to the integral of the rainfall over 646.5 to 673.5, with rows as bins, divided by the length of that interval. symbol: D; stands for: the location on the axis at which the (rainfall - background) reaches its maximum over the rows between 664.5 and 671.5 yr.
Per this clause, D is 665.0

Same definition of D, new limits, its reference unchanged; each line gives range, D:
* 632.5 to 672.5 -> 664.0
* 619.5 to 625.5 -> 625.0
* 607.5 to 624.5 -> 623.0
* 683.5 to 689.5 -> 686.0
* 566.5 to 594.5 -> 594.0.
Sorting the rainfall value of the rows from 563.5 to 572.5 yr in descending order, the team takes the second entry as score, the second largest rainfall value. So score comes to 16.27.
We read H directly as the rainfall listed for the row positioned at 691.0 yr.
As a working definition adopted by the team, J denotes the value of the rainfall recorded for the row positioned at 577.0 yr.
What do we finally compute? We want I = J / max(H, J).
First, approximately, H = 17.93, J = 18.1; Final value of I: 1.00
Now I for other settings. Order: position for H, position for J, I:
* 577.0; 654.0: 1.00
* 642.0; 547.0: 0.71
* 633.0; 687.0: 0.92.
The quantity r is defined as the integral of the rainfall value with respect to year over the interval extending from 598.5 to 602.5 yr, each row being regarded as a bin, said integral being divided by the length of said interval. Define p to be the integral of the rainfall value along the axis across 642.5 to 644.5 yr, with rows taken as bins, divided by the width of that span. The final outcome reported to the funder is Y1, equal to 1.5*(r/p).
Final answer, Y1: 1.36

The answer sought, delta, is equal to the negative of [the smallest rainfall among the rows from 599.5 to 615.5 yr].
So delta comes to -16.5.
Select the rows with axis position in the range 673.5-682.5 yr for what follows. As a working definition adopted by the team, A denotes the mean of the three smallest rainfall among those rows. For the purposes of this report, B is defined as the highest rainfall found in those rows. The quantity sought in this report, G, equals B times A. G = 309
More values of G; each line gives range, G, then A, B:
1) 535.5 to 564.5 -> 209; 13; 16.05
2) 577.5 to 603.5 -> 289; 15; 19.74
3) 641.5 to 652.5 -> 403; 19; 21.09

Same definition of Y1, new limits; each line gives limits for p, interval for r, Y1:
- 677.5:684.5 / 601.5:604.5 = 1.67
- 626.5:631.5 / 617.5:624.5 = 1.36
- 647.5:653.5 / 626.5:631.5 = 1.62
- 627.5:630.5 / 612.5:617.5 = 1.26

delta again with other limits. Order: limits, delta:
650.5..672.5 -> -18.5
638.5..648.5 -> -18.0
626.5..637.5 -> -18.1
